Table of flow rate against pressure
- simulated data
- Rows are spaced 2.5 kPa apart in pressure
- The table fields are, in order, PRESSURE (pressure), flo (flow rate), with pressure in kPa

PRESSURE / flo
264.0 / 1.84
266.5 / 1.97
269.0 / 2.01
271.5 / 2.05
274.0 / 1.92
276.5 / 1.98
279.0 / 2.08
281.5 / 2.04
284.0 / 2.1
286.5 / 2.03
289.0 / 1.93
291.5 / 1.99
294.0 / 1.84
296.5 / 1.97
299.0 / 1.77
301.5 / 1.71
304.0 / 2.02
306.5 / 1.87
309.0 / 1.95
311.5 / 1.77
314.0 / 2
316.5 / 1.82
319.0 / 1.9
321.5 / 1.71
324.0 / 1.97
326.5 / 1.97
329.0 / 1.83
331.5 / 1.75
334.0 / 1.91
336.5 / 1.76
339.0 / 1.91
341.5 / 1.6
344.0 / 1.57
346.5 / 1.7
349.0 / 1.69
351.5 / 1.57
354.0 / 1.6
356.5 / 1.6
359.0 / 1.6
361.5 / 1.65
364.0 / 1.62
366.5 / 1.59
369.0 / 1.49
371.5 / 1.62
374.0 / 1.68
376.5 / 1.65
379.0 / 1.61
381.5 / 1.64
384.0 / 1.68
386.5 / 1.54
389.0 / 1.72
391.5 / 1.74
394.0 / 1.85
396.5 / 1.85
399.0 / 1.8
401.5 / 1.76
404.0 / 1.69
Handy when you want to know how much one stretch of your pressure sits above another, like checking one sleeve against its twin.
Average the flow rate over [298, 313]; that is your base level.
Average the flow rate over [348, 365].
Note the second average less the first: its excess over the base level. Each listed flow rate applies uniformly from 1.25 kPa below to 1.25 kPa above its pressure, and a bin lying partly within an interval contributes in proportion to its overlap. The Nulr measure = -0.23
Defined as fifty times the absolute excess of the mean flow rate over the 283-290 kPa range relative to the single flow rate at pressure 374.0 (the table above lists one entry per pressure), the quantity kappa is 17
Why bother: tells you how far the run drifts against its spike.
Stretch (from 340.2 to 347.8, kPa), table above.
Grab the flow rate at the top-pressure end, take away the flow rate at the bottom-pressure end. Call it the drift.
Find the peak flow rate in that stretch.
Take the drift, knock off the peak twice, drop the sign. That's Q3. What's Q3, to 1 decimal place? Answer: 3.3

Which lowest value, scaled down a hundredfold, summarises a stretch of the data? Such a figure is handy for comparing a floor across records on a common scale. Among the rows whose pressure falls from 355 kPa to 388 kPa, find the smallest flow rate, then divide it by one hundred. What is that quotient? 0.0149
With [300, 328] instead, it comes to 0.0171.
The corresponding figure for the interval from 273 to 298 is 0.0184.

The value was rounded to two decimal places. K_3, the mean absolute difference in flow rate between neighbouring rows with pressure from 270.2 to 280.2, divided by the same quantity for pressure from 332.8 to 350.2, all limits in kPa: 0.74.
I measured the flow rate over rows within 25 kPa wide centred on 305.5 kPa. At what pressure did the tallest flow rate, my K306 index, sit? 304.0 kPa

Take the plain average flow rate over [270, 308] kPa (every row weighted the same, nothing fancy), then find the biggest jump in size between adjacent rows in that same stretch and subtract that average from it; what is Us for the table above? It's -1.64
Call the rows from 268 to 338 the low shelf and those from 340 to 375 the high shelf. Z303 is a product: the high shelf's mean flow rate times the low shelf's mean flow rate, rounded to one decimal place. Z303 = 3.1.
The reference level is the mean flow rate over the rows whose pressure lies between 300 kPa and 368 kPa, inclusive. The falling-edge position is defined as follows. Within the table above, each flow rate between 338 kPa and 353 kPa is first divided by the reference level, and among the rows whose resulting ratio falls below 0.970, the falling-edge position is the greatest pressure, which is 351.5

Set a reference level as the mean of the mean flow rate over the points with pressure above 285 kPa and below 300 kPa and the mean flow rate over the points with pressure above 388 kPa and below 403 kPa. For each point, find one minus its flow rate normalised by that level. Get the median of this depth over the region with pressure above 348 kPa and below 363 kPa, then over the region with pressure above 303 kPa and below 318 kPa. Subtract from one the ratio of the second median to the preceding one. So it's 1.2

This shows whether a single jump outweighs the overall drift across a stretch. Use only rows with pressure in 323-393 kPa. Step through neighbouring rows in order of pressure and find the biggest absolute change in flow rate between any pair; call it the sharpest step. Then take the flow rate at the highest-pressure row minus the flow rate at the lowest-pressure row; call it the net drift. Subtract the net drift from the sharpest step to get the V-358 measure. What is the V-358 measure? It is 0.54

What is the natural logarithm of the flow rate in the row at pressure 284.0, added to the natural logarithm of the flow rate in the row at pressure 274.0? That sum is 1.4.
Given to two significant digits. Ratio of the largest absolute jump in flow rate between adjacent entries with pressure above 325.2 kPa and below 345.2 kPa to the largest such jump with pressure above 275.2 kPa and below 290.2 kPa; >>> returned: 3.1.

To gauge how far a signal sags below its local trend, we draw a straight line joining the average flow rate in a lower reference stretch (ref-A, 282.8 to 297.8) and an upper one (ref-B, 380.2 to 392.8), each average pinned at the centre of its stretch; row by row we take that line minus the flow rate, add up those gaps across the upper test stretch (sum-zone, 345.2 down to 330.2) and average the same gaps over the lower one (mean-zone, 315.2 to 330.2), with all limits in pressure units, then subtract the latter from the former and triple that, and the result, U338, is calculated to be 1.29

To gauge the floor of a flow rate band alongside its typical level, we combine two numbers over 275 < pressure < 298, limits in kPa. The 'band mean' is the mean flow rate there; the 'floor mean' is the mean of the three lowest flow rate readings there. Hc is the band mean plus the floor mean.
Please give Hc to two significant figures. 3.9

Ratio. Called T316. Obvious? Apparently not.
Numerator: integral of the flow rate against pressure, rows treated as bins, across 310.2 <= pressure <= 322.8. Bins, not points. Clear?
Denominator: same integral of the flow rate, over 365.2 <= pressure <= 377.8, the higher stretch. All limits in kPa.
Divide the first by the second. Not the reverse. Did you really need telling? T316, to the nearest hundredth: 1.15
